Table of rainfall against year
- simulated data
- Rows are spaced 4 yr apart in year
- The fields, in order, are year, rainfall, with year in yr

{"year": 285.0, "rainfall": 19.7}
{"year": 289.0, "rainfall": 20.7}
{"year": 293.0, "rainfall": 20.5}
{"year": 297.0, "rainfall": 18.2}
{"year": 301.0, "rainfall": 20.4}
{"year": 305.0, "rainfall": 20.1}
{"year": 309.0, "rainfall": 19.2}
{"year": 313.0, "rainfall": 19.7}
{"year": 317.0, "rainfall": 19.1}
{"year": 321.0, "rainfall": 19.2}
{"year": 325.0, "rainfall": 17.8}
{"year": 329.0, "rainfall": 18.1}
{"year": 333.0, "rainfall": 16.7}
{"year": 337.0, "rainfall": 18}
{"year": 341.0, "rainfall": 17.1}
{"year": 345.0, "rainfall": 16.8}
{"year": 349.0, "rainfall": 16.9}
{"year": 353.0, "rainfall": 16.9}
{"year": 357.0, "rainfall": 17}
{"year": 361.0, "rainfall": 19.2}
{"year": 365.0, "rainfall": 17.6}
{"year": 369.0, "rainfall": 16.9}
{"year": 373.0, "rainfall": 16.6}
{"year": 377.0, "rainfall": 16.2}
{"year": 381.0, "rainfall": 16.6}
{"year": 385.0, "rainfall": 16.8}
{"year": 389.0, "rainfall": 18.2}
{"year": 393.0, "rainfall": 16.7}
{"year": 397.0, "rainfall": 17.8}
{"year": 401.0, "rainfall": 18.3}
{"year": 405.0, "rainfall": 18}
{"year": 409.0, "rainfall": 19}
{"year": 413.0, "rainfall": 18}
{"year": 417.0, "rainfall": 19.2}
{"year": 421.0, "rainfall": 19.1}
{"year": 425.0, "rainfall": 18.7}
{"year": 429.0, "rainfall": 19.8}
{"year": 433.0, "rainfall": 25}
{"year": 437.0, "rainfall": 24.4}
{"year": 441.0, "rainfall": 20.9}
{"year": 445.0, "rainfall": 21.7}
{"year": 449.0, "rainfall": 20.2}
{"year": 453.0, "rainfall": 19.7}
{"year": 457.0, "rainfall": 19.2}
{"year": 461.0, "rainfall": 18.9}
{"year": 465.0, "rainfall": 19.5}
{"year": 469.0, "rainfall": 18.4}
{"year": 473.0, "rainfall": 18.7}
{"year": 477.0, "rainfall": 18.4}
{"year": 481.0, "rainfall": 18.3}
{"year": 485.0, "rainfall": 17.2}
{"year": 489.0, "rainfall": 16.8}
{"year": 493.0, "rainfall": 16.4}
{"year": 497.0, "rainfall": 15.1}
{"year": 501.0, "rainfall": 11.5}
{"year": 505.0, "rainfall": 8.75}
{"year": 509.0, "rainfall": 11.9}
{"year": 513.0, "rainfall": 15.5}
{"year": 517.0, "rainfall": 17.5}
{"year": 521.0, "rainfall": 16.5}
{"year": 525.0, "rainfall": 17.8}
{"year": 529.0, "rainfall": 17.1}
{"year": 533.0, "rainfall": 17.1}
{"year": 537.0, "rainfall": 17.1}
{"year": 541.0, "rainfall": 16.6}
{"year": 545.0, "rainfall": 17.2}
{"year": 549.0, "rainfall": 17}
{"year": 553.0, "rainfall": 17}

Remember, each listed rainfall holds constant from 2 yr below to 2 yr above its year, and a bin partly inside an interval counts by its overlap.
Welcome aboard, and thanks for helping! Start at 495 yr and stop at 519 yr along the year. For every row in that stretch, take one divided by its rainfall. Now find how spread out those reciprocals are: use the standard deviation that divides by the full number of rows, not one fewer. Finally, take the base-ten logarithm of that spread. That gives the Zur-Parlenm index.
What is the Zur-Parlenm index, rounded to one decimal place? -1.7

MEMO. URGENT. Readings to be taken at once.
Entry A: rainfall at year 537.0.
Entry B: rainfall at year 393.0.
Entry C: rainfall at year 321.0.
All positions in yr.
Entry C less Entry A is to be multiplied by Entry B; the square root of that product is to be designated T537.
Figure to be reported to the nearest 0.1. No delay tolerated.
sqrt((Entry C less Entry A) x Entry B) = 5.9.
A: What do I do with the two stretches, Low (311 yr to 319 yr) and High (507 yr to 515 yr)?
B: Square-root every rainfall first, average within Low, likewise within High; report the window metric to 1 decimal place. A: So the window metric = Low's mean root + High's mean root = 8.1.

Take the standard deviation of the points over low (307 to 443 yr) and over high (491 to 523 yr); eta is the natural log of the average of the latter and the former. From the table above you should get 0.9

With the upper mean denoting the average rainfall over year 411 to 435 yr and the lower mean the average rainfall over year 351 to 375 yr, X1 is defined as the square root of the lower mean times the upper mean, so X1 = 18.6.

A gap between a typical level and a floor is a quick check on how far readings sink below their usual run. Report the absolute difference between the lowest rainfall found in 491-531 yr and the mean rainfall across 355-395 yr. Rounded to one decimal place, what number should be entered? 8.4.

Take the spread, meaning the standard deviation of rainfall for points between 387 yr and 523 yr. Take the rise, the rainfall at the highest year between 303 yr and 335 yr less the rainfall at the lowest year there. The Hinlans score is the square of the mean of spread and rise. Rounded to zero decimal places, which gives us 0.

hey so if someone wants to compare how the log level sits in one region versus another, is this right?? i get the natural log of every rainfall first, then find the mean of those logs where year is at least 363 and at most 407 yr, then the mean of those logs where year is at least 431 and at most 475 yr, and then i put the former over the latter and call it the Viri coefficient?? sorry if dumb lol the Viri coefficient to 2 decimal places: 0.94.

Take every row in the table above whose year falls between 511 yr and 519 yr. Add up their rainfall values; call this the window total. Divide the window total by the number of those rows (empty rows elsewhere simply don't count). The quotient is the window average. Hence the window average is 16.5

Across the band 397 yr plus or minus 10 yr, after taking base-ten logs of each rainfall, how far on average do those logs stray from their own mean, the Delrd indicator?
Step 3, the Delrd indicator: 0.011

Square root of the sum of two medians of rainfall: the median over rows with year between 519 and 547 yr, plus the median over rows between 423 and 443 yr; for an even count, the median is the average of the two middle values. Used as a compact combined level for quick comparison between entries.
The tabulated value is 6.16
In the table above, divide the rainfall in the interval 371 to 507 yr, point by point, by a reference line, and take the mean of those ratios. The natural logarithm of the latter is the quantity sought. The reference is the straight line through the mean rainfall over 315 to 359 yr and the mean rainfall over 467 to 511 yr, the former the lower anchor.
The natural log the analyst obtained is 0.112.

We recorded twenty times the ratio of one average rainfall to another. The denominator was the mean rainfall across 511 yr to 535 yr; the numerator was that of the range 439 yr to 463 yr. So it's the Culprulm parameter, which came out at 23.8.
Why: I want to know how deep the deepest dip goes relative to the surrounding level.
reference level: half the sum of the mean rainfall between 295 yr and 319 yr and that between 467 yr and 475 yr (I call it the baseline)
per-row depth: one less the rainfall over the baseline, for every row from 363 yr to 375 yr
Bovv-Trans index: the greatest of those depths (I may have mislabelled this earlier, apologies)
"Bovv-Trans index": 0.13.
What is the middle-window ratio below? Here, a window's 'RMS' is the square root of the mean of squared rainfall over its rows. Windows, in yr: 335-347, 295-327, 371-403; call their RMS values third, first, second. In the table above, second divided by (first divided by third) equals 15.5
